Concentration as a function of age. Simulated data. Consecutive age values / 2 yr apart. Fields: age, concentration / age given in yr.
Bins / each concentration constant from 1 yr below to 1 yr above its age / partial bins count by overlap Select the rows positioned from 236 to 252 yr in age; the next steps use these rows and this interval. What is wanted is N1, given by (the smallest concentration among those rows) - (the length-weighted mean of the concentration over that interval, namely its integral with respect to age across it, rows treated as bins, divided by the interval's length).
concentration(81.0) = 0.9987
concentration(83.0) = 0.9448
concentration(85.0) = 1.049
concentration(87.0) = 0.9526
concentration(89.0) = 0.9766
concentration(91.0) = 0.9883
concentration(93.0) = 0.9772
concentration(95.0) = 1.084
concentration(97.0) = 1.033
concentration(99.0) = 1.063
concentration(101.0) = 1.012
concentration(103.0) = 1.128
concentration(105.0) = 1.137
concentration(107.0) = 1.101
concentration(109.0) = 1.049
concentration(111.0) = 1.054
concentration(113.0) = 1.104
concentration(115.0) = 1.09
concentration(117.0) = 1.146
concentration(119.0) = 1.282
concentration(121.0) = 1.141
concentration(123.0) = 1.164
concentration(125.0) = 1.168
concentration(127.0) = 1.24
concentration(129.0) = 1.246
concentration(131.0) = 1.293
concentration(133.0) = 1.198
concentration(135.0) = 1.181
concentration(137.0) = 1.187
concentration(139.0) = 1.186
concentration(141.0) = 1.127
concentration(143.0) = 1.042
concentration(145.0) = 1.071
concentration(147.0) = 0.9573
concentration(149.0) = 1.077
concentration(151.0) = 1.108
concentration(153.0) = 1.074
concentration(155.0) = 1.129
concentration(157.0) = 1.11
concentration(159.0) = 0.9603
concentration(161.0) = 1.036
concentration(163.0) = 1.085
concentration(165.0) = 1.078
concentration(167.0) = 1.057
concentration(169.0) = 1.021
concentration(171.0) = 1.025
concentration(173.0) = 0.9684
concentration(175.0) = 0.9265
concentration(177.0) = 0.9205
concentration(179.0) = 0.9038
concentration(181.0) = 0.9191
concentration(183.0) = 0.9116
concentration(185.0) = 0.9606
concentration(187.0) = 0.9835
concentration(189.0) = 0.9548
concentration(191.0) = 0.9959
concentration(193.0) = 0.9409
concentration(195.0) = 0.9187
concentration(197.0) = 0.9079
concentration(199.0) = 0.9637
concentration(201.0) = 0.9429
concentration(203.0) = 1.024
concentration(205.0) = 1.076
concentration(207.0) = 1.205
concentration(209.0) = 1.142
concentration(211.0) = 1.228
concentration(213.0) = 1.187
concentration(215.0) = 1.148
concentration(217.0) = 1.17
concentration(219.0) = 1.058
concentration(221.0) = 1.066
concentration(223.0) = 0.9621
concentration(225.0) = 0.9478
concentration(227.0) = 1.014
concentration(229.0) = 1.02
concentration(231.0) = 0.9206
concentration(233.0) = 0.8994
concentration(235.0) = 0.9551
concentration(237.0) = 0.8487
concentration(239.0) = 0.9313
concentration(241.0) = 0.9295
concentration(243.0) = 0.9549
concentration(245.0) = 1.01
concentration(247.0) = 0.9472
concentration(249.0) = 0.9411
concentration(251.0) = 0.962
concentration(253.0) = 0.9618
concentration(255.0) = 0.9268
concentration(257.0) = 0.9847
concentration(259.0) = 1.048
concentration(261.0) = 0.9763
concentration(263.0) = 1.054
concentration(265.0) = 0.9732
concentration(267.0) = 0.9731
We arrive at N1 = -0.092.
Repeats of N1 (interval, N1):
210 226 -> -0.148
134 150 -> -0.146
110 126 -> -0.090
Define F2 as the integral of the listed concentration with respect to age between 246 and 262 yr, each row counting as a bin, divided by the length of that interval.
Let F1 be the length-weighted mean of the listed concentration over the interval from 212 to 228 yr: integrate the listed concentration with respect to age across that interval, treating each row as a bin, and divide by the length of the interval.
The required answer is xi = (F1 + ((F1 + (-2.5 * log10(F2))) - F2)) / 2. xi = 0.60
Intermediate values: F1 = 1.07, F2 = 0.97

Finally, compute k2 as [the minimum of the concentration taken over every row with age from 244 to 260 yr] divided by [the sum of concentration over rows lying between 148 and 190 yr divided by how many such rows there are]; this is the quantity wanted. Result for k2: 0.92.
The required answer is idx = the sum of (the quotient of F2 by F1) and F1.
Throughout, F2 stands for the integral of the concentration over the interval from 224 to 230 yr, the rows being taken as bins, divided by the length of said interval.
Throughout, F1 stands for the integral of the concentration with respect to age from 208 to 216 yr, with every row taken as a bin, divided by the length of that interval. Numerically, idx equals 2.02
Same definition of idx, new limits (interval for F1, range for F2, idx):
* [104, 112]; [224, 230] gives 2.00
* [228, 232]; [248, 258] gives 1.95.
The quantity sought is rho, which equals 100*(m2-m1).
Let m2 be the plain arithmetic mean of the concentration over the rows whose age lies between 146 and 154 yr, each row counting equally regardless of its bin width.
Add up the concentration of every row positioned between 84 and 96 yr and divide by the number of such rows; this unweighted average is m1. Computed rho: 5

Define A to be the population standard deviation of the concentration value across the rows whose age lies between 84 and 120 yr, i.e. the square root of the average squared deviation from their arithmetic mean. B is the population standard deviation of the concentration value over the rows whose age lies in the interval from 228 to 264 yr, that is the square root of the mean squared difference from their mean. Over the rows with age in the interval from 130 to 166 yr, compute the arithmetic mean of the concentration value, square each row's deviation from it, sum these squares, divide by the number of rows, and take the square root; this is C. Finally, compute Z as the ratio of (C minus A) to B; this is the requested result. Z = 0.1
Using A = 0.076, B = 0.050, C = 0.082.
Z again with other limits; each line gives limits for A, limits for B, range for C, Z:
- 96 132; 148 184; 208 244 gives 0.4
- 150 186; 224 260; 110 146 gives -0.1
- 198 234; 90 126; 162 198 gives -0.6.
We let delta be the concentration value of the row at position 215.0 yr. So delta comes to 1.148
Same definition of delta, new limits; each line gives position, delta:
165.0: 1.078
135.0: 1.181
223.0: 0.9621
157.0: 1.11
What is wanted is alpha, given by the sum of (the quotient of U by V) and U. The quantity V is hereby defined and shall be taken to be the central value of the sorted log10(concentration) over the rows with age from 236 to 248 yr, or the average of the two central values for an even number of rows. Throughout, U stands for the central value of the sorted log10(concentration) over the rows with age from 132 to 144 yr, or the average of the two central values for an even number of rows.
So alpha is -2.6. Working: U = 0.07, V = -0.03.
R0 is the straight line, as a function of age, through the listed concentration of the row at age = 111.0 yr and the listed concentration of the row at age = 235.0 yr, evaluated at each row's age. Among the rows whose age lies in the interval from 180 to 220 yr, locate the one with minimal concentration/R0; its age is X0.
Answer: 183.0 yr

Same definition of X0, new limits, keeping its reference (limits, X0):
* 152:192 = 179.0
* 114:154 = 147.0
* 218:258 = 237.0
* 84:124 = 87.0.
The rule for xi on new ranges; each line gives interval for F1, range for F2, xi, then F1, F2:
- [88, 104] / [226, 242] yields 0.60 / 1.03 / 0.94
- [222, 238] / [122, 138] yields 0.24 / 0.95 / 1.21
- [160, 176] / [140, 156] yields 0.45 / 1.02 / 1.07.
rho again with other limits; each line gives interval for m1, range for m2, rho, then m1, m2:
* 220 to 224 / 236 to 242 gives -11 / 1.01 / 0.90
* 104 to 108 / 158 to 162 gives -12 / 1.12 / 1.00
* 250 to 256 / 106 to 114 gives 13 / 0.95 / 1.08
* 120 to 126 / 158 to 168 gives -11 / 1.16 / 1.04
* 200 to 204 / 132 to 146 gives 16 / 0.98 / 1.14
